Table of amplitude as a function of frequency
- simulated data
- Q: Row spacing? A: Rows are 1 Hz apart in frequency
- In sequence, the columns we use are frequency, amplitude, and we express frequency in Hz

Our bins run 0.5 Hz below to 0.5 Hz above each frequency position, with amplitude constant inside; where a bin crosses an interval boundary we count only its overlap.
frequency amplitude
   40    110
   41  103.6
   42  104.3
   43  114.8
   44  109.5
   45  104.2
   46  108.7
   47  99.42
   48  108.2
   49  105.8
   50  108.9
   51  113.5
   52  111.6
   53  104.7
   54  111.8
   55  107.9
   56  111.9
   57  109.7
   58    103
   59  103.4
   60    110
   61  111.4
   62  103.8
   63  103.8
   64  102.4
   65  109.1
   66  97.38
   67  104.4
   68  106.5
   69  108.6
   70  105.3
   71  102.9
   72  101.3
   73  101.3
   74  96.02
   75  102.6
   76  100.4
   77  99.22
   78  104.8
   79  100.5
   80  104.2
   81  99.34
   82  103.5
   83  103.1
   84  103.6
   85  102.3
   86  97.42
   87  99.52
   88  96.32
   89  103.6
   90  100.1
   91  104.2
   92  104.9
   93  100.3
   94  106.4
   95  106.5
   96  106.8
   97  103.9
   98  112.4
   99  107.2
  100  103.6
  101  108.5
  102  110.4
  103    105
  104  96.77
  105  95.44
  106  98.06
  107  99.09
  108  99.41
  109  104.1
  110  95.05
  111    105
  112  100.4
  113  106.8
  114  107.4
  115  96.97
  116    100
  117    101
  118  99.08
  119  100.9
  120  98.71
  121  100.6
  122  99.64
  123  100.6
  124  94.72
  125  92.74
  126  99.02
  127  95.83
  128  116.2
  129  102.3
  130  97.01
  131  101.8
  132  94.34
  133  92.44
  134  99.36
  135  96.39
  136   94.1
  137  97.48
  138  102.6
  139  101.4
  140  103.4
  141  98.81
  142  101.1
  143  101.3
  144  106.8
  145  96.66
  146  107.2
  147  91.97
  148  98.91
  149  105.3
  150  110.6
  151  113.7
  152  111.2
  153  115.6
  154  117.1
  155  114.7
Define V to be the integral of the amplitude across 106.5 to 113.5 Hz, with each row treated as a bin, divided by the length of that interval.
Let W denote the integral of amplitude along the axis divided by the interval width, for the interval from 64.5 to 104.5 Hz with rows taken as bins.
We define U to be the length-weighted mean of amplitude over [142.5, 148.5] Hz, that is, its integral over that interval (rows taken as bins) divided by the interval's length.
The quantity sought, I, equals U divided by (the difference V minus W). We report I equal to -54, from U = 100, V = 101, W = 103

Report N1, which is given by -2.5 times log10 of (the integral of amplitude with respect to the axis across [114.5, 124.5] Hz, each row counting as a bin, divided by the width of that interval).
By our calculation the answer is -4.99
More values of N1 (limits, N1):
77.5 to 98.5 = -5.03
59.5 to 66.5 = -5.06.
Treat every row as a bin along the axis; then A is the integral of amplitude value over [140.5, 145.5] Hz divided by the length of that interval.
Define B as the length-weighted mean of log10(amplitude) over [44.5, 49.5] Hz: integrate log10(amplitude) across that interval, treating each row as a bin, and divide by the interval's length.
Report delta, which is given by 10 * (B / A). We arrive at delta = 0.2003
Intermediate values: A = 101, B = 2.02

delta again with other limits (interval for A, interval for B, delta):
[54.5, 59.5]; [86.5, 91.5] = 0.1869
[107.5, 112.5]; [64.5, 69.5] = 0.2006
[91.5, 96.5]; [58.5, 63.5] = 0.1931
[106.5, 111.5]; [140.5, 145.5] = 0.1993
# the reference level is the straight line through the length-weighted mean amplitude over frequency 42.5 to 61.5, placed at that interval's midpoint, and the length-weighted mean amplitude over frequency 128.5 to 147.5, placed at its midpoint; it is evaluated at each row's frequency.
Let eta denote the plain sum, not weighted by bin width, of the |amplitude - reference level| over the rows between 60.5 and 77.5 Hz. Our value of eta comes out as 71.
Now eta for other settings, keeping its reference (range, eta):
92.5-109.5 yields 66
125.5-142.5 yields 65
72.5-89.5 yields 72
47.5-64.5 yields 52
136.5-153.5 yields 109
